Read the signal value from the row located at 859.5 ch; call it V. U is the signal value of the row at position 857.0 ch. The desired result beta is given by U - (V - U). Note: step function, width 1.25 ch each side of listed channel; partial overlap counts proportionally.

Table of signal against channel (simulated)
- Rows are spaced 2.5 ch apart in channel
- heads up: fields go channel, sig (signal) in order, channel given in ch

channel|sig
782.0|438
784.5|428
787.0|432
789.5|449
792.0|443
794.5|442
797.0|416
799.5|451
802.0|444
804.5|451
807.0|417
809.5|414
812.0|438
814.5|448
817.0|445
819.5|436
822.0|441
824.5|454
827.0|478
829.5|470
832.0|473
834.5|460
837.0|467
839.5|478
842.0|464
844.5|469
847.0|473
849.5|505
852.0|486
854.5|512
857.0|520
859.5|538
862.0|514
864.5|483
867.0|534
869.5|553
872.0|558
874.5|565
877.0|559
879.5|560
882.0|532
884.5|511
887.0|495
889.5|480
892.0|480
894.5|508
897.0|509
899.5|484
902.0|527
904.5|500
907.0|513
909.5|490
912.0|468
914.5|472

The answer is 502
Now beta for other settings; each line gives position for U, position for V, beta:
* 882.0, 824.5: 610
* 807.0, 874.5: 269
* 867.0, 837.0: 601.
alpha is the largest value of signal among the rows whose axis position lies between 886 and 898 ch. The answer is 509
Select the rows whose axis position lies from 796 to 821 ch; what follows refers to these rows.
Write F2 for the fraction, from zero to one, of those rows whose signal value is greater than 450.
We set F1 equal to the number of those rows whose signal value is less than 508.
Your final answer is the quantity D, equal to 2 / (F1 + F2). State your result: 0.2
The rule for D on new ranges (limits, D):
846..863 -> 0.5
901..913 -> 0.5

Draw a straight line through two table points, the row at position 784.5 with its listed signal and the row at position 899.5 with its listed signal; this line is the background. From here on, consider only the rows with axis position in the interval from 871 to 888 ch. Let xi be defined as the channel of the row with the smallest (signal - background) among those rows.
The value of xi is 887.0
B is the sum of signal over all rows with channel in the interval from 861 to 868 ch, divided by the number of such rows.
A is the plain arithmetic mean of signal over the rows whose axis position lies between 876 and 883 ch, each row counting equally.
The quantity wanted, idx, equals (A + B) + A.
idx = 1611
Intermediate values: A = 550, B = 510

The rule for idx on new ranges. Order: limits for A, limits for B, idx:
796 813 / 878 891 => 1382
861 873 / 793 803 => 1495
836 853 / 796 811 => 1387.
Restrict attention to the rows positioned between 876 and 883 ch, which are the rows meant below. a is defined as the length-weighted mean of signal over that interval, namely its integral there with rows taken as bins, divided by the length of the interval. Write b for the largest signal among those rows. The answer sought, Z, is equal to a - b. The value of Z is -9.3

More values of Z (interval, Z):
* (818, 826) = -9.2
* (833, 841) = -9.7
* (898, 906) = -22.9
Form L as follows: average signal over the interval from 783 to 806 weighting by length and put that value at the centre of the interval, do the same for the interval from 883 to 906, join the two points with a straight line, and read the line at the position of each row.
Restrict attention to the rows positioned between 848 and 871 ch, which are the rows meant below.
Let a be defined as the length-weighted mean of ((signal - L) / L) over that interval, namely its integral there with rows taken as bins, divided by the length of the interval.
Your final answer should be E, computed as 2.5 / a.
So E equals 32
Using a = 0.08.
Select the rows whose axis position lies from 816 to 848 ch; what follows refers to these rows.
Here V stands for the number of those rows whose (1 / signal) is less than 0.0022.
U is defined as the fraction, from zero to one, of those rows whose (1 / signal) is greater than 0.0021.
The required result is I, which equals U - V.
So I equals -8.2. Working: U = 0.85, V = 9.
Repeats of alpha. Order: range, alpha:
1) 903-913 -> 513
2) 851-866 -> 538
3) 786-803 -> 451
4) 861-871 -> 553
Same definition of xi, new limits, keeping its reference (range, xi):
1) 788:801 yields 797.0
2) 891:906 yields 892.0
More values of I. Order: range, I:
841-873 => -12.8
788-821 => 1.0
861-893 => -13.0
